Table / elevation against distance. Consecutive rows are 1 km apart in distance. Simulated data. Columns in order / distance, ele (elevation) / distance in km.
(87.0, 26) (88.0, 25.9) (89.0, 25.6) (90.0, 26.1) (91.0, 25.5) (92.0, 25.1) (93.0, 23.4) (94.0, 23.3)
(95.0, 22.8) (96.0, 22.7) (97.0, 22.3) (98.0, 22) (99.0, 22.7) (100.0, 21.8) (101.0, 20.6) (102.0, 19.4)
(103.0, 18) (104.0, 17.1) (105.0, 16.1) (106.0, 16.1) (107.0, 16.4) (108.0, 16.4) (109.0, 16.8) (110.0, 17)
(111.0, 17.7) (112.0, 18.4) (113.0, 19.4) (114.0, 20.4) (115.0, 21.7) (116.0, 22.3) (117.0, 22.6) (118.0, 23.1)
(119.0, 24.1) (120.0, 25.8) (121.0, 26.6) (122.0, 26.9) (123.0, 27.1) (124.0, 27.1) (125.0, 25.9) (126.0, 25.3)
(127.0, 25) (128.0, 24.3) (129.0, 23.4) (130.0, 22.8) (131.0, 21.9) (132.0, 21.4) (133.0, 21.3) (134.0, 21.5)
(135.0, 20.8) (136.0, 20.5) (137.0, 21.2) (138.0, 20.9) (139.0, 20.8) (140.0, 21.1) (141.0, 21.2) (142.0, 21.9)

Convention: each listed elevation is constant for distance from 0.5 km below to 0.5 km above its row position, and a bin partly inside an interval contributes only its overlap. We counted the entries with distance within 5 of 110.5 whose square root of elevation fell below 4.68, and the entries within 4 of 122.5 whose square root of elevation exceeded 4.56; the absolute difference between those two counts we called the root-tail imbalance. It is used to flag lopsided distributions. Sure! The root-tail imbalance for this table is 2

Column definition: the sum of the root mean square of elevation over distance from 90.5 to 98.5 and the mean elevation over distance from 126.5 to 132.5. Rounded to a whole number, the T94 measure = 47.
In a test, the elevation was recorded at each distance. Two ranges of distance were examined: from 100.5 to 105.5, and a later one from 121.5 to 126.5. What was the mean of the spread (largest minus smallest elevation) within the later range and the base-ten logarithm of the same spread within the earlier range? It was 1.2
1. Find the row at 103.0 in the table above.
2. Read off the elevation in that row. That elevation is 18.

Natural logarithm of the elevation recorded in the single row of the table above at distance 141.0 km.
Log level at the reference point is 3.05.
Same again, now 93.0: 3.15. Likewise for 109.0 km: 2.82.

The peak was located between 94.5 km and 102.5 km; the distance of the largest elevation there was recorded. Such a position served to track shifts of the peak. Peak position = 95.0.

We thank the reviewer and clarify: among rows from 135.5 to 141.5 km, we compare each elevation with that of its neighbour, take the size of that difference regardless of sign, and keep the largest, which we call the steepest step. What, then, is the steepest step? 0.70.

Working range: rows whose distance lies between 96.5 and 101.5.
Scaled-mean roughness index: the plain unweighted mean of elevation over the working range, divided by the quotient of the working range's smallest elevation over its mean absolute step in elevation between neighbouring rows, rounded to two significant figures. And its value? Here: 0.82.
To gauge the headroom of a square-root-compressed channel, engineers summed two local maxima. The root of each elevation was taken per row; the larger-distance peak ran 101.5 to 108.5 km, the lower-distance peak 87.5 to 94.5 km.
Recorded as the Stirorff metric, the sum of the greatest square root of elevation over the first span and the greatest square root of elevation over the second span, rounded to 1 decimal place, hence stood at 9.5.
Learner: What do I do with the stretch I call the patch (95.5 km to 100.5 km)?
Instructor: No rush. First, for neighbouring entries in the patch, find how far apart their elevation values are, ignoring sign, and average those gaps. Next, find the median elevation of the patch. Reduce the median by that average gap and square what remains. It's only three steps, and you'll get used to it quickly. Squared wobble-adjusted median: 472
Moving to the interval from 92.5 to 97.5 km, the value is 507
